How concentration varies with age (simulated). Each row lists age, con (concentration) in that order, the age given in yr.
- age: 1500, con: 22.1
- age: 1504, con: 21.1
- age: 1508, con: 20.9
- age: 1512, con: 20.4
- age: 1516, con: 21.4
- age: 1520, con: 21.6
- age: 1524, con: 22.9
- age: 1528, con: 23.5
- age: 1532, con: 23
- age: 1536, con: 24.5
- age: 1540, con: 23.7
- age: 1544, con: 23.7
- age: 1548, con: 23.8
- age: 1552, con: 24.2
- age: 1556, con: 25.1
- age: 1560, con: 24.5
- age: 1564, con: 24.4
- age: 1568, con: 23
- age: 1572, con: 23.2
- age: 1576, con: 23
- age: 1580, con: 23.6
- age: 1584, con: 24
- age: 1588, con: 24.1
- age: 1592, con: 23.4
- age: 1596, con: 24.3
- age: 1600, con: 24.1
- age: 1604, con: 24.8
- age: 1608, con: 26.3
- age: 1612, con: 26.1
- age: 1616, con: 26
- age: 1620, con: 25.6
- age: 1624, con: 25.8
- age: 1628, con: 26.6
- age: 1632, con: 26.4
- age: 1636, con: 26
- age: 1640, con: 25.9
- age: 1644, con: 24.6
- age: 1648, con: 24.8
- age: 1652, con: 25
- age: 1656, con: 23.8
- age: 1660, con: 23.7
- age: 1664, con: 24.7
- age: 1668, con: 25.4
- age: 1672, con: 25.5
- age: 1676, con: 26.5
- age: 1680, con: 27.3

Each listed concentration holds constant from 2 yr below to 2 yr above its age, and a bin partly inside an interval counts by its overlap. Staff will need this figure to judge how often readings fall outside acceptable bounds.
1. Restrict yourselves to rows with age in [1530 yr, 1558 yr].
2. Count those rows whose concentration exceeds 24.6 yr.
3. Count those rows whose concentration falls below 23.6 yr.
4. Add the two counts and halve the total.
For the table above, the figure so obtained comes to 1.00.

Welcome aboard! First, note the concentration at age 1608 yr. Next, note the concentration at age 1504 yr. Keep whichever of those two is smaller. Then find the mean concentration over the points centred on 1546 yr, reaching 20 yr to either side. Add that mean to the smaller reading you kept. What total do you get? 45.1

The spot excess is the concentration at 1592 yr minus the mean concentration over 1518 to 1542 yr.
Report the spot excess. 0.2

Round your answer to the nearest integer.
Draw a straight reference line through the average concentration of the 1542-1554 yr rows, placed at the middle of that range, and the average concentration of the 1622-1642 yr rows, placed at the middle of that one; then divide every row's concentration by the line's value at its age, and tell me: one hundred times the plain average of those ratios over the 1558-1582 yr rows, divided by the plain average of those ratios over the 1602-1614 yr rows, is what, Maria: 96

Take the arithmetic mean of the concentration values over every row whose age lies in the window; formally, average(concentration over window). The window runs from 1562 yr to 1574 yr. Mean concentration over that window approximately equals 23.5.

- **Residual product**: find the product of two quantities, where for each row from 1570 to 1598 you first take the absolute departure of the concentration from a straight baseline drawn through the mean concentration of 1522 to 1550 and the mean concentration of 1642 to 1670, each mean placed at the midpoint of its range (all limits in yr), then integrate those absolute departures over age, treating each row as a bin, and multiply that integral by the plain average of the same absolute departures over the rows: 5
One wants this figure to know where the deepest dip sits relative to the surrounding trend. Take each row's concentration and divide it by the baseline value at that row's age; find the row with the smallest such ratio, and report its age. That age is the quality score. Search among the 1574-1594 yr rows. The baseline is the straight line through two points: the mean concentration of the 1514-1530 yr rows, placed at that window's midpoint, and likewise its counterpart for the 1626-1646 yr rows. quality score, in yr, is 1592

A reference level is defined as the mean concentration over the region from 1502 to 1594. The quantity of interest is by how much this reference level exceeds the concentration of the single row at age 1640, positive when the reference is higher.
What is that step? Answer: -2.7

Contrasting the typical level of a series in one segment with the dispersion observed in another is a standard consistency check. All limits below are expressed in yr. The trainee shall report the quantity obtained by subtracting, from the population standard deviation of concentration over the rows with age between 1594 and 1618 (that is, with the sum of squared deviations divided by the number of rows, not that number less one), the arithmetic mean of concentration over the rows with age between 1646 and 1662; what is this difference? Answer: -23.4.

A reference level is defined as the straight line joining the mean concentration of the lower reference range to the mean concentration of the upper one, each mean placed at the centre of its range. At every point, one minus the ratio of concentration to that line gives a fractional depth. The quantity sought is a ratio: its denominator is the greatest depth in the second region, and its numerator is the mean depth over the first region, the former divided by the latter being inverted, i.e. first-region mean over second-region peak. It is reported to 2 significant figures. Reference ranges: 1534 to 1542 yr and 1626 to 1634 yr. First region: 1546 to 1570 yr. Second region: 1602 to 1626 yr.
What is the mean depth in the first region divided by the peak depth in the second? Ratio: 0.46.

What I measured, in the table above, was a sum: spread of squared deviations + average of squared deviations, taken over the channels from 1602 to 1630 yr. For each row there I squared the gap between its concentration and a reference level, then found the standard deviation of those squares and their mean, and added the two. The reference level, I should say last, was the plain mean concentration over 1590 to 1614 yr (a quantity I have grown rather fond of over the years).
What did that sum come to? 2.4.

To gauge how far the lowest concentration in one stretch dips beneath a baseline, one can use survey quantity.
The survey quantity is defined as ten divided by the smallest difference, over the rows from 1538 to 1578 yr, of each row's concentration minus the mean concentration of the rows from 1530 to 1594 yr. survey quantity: -12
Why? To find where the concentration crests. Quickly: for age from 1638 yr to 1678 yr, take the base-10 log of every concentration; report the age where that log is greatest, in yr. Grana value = 1676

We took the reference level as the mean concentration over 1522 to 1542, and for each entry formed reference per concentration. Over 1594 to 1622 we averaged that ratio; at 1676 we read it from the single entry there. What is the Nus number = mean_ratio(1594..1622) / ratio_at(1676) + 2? 3.048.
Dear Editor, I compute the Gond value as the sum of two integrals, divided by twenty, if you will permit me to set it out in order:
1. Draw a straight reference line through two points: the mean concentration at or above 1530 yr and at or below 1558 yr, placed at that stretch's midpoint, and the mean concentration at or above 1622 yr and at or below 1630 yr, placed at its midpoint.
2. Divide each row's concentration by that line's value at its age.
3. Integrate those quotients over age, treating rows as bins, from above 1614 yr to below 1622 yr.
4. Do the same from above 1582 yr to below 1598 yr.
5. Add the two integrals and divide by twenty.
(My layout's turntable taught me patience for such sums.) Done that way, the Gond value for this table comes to 1.2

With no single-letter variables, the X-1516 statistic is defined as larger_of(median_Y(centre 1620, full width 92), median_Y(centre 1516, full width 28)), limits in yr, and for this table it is 24.8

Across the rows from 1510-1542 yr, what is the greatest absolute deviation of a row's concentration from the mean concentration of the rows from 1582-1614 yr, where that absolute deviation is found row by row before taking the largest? 4.2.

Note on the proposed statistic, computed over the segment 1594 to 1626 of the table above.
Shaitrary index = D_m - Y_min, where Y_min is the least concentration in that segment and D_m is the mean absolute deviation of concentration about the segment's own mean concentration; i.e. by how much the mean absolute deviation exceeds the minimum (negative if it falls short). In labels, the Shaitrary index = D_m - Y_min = -23.4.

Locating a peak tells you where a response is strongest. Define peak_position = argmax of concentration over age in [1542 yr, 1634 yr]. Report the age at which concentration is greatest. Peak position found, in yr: 1628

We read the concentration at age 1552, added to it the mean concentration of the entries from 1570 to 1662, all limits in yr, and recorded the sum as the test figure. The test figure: 49.0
